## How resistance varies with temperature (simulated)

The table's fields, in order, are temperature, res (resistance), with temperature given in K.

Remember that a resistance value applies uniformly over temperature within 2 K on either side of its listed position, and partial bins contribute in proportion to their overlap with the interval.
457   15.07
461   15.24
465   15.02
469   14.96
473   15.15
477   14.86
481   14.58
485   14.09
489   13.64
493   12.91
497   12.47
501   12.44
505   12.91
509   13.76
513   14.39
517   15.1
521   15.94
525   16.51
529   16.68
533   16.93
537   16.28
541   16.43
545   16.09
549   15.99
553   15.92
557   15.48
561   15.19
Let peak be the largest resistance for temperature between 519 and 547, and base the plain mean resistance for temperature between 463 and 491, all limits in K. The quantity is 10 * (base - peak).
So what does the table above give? -23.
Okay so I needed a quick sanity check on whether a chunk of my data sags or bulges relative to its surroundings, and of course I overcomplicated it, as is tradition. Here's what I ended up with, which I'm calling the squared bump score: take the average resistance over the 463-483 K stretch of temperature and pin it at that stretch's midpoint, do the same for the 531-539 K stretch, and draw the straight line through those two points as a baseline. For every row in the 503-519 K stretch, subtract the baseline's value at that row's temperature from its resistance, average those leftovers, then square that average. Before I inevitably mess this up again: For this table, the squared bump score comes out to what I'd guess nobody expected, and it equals 4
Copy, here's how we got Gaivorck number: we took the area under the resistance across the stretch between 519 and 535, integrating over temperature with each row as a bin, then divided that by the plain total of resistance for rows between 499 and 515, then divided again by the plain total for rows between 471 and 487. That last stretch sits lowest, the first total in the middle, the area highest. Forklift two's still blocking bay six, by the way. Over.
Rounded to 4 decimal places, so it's 0.0842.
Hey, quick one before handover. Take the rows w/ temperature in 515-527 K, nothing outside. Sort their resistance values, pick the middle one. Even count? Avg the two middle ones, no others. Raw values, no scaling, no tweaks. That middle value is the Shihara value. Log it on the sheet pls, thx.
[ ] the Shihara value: 15.9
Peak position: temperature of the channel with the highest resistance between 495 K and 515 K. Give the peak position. 513 K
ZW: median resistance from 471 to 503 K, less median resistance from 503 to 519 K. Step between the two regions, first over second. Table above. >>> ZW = 0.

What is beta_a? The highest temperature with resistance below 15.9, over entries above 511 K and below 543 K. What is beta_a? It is 517 K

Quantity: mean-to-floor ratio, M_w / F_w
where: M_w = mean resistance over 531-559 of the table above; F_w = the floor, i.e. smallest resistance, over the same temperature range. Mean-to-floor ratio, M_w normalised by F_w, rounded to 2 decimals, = 1.04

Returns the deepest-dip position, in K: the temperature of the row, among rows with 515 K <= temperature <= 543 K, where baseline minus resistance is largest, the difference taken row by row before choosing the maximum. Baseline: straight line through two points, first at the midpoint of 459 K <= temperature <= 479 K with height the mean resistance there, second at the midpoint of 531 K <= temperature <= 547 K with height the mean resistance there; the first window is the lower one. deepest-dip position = 517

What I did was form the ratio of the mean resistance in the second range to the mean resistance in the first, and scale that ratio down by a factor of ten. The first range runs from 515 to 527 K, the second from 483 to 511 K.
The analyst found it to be 0.083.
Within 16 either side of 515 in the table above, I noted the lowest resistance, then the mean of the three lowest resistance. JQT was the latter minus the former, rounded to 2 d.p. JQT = 0.60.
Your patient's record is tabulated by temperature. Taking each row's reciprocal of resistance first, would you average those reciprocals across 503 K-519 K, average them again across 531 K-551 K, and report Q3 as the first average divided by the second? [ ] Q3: 1.17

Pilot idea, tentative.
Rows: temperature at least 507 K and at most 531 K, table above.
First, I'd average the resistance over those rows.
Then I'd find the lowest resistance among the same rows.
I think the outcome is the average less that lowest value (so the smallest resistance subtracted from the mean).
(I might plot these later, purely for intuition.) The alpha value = 1.6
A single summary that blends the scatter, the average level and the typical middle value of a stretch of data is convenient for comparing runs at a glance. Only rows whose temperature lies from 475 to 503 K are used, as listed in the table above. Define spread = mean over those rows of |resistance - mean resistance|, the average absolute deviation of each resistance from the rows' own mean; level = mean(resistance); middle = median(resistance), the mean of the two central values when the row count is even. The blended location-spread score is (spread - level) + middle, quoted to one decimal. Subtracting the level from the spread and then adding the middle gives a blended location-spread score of 0.9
